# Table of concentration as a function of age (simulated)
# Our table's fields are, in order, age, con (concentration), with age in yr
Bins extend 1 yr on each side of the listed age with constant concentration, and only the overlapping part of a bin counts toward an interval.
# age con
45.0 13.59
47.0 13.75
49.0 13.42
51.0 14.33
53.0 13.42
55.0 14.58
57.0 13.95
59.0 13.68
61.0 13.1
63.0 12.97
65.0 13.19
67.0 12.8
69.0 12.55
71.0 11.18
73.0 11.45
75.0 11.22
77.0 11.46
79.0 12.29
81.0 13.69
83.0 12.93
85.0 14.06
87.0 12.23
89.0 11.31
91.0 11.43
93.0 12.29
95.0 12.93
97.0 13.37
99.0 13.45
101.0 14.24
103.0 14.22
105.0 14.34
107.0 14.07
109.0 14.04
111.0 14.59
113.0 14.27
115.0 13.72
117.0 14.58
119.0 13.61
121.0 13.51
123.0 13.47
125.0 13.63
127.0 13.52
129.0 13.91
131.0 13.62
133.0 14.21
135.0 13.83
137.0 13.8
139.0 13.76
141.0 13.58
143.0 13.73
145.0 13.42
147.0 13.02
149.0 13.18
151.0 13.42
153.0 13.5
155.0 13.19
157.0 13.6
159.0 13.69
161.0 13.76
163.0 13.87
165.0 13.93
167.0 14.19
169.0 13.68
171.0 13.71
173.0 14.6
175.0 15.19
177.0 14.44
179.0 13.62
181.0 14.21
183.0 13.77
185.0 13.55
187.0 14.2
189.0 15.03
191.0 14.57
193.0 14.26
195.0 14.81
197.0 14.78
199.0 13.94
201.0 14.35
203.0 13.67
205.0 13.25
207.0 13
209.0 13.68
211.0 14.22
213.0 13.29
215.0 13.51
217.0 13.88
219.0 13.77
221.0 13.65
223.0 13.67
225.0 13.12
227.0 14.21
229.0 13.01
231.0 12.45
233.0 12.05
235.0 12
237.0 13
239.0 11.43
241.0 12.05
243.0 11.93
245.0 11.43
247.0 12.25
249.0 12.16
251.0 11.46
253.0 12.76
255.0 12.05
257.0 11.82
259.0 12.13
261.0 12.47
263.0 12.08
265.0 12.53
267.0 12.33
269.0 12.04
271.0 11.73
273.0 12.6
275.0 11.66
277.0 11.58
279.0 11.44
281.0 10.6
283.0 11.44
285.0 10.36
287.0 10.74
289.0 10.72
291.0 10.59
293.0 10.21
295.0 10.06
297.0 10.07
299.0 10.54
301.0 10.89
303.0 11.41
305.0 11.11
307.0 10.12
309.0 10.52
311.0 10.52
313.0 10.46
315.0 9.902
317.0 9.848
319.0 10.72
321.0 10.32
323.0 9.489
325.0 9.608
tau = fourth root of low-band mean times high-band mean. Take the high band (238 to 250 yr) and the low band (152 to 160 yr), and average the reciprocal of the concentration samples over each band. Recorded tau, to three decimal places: 0.281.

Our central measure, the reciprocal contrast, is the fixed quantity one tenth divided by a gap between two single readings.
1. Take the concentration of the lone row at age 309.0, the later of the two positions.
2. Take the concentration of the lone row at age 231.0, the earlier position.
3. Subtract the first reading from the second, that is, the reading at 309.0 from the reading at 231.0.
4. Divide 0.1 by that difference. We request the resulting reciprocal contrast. 0.05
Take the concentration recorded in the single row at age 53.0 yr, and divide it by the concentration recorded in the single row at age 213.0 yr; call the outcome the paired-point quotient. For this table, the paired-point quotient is 1.01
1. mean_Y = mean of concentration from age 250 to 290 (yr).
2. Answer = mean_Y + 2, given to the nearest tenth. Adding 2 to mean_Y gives 13.7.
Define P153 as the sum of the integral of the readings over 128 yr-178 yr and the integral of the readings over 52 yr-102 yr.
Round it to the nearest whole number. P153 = 1329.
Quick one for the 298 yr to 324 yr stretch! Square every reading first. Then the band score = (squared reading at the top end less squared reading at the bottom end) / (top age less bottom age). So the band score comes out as -0.9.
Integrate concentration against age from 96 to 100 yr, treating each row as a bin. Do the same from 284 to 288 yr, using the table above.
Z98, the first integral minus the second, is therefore 11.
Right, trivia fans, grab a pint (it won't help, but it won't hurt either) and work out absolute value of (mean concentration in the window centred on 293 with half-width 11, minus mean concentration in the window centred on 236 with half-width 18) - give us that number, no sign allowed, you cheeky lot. 1.9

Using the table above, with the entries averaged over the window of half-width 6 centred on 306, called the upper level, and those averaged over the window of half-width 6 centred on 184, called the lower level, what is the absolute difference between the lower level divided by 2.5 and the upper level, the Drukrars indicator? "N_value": 5.1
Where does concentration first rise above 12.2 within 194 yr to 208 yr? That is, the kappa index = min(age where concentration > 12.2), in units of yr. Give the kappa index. 195.0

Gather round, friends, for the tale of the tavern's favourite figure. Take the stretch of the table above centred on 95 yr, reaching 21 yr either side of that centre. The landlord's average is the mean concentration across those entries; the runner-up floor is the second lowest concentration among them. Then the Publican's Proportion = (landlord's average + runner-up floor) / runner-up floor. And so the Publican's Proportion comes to 2.16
